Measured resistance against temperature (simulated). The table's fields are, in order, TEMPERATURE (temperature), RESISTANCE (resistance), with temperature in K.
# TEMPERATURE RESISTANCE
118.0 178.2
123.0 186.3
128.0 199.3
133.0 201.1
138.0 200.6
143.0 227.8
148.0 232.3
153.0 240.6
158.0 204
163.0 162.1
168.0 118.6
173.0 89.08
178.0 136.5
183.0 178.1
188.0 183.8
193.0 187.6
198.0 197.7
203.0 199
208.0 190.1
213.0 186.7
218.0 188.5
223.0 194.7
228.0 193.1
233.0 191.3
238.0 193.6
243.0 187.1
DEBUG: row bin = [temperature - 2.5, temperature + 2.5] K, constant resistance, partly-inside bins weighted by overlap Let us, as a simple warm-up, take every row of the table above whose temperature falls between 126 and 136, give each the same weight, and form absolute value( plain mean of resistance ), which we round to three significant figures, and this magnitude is 200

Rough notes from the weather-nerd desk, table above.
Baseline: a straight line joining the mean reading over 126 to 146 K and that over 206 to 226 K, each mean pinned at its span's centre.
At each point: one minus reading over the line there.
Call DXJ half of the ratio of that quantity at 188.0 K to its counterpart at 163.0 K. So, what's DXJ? 0.2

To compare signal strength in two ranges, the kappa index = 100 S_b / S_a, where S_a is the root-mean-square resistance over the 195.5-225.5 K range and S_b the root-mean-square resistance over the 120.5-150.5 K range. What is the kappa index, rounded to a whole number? 108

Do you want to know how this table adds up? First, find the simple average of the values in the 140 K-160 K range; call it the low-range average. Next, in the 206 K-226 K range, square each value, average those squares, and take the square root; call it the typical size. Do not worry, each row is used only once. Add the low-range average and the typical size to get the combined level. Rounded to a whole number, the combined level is 416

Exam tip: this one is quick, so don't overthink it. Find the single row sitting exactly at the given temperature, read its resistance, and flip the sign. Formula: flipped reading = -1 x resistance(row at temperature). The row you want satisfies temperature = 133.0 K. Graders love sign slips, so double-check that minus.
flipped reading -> -201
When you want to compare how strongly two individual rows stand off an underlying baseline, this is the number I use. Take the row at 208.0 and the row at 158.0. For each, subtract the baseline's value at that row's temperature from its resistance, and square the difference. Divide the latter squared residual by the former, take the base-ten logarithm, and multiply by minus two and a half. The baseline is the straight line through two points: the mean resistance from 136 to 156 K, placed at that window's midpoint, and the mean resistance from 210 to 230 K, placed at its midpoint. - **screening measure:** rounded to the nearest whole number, -2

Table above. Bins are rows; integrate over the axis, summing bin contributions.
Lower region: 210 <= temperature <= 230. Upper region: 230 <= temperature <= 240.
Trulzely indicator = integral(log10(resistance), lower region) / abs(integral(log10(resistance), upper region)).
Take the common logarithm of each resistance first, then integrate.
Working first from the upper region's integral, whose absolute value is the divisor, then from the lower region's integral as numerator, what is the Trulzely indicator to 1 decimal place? 2.0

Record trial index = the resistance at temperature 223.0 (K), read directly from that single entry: 194.7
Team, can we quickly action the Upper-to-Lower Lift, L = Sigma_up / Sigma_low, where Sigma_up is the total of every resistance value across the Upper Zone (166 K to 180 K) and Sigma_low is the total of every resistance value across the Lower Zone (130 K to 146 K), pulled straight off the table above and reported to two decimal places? 0.55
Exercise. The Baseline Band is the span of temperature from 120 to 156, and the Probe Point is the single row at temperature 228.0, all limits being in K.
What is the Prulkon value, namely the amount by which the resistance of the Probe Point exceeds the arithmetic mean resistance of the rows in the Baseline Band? -19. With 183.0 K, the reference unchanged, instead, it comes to -34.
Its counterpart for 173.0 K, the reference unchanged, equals -123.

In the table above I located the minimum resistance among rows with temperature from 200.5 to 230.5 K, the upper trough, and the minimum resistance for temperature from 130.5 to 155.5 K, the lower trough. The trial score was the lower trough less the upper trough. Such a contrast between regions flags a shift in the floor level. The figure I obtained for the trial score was 14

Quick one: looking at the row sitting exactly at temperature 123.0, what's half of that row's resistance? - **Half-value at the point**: 93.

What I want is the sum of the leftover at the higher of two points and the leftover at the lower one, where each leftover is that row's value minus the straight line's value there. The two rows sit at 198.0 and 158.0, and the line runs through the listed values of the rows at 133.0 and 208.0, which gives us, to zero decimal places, 13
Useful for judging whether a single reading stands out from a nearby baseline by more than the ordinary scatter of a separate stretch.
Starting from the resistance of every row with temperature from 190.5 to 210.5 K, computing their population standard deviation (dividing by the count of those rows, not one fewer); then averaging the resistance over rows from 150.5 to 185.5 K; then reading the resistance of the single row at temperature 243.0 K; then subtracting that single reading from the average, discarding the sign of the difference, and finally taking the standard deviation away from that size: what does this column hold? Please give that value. 21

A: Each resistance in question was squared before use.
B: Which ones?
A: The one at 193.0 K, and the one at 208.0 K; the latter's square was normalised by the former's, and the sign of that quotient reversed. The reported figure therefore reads -1.03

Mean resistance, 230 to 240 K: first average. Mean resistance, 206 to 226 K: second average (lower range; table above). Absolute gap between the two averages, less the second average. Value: -188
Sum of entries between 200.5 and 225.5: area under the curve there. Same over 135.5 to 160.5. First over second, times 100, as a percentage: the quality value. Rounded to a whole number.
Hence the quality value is 87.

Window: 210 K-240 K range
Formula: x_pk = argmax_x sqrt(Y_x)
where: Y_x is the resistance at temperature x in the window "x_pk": 223.0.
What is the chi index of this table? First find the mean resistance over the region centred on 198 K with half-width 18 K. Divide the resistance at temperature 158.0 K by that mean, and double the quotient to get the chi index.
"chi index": 2.2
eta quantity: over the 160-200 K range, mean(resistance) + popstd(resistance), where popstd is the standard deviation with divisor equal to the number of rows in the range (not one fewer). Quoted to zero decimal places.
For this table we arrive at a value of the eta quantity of 193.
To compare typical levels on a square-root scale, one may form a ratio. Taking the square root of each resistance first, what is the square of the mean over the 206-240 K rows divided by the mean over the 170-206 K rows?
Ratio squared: 1.16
